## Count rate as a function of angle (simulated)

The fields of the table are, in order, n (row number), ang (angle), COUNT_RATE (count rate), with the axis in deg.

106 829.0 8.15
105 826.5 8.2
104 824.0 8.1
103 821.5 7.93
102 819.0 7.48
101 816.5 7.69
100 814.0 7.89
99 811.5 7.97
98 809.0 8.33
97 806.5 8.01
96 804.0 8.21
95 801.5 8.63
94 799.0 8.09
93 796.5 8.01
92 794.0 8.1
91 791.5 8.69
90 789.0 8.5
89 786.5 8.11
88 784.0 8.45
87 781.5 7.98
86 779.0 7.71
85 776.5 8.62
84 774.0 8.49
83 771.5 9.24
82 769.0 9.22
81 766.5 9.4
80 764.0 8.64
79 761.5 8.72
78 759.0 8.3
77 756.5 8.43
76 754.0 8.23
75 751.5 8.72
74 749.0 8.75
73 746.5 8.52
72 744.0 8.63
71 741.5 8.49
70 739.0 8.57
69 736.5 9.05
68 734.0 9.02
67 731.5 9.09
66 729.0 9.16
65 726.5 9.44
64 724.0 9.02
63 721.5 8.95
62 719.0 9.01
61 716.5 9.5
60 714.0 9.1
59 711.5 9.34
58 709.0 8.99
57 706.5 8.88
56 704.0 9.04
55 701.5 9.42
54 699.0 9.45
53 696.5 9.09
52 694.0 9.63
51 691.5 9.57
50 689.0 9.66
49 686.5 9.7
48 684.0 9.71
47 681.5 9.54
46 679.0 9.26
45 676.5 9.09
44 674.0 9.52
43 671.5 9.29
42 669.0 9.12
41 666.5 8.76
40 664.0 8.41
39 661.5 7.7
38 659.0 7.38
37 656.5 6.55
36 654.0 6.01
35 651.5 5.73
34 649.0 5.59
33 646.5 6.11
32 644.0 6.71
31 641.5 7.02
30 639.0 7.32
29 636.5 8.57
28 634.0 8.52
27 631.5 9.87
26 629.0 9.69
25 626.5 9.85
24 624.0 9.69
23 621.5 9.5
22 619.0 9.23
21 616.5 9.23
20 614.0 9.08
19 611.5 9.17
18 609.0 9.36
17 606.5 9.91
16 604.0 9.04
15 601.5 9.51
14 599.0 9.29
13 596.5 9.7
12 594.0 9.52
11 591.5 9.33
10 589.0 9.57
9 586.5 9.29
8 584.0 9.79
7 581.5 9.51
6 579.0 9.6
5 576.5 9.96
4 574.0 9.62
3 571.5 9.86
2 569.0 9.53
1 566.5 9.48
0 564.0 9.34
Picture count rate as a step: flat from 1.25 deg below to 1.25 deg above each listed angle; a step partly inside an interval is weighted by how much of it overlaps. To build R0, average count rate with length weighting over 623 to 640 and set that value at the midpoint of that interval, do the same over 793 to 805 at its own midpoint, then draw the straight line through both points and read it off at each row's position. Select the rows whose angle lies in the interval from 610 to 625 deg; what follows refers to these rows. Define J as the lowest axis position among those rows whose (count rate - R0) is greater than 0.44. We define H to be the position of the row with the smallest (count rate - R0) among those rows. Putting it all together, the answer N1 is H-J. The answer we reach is -10.0 deg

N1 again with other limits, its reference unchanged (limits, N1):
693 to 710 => 12.5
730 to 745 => 10.0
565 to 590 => 15.0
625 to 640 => 12.5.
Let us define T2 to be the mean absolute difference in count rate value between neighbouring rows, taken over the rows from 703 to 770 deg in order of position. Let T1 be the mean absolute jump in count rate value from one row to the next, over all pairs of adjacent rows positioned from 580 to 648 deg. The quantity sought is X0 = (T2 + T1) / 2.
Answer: 0.30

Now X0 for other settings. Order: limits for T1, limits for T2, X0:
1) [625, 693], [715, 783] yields 0.32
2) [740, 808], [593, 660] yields 0.35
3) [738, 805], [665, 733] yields 0.27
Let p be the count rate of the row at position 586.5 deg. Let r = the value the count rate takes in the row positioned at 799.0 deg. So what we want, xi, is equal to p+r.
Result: 17.4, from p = 9.29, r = 8.09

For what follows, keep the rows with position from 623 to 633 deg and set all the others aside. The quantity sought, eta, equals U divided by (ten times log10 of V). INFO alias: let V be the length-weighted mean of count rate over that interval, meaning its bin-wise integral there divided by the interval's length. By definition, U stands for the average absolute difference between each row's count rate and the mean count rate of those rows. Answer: 0.009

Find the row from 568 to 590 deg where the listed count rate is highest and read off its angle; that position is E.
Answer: 576.5 deg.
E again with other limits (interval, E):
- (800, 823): 801.5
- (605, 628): 606.5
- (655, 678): 674.0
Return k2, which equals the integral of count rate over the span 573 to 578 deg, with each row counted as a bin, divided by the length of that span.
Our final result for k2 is 9.79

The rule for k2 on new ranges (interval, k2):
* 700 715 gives 9.13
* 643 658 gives 6.13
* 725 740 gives 9.06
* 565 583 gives 9.65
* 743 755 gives 8.58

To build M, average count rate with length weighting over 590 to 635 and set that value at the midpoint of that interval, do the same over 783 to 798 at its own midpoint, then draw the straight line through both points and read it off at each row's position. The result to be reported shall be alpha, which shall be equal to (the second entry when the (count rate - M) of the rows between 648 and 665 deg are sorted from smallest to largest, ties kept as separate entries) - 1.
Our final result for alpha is -4.4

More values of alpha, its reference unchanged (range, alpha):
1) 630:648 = -3.5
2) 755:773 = -1.1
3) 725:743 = -1.1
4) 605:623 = -1.3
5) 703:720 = -0.8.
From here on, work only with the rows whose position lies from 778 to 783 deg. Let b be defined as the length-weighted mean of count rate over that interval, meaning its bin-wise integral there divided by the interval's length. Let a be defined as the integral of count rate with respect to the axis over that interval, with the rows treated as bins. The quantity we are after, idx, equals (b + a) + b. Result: 55.2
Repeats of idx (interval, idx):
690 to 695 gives 67.2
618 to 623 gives 65.7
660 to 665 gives 56.0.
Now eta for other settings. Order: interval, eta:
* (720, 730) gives 0.016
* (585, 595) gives 0.012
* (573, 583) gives 0.015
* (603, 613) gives 0.028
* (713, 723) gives 0.019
